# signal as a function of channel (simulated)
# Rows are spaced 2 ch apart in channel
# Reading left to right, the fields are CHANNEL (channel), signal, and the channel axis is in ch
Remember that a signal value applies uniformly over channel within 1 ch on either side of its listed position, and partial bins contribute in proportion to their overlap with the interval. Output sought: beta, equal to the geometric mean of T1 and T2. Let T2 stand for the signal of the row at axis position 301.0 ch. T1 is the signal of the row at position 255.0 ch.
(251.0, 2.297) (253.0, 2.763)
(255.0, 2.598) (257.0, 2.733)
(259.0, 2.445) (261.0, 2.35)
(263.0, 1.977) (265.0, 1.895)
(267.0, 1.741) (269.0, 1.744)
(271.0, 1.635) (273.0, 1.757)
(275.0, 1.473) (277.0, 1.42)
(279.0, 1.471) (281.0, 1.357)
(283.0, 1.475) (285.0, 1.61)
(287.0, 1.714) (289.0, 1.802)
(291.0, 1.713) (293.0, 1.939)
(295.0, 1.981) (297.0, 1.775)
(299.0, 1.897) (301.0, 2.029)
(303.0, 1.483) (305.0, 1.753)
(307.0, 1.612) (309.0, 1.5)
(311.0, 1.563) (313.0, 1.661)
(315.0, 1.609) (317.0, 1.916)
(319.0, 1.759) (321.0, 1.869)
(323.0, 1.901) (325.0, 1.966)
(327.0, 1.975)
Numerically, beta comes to 2.30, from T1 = 2.598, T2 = 2.029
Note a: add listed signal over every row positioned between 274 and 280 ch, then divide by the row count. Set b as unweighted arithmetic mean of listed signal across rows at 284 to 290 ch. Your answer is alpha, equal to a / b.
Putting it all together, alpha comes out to 0.85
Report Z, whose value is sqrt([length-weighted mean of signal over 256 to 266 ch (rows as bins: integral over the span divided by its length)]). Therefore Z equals 1.51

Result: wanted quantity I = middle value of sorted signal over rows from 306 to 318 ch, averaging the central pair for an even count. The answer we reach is 1.61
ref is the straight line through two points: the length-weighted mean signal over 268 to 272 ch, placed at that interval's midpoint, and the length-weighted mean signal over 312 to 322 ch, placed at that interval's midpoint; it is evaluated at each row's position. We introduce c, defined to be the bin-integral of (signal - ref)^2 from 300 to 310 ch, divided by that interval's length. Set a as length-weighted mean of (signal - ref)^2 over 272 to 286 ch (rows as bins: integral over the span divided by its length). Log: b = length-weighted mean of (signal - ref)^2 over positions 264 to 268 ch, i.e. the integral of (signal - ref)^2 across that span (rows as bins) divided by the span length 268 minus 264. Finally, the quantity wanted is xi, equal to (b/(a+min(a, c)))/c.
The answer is 5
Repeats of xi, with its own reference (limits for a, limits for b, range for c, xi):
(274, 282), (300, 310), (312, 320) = 37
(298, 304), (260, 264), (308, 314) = 79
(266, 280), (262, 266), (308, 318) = 39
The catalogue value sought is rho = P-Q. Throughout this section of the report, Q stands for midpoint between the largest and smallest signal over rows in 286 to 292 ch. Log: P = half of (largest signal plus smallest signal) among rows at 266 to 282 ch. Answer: -0.2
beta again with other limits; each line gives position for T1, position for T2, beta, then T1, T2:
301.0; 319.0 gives 1.89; 2.029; 1.759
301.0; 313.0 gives 1.84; 2.029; 1.661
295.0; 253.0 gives 2.34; 1.981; 2.763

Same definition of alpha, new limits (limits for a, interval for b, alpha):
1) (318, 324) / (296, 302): 0.97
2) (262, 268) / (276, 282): 1.32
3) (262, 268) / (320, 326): 0.98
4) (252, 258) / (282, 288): 1.69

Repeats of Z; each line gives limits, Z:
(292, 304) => 1.36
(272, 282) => 1.22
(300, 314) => 1.29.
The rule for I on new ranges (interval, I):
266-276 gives 1.74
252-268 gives 2.40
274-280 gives 1.47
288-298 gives 1.80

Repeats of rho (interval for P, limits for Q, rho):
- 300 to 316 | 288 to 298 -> -0.1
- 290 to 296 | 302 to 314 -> 0.2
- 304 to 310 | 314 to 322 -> -0.1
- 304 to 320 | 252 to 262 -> -0.8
